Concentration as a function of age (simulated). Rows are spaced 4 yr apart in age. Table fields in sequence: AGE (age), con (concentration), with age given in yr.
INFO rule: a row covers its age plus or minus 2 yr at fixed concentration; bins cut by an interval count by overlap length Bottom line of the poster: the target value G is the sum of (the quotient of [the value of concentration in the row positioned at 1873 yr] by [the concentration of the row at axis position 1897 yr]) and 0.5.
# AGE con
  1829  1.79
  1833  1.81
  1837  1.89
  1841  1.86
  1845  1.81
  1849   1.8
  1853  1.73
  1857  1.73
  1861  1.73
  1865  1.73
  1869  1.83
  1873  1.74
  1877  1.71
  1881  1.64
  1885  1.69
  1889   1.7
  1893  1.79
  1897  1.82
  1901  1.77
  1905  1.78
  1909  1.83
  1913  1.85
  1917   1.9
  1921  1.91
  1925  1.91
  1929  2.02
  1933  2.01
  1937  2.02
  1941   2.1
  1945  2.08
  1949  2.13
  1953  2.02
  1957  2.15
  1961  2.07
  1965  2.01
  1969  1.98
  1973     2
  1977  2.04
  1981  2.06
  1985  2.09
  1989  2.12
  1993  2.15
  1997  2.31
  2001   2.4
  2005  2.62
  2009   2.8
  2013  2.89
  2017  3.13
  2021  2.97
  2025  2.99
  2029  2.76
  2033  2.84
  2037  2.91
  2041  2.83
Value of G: 1.46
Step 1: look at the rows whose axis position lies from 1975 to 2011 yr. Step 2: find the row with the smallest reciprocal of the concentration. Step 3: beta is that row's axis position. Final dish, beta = 2009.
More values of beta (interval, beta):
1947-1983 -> 1957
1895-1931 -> 1929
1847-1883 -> 1869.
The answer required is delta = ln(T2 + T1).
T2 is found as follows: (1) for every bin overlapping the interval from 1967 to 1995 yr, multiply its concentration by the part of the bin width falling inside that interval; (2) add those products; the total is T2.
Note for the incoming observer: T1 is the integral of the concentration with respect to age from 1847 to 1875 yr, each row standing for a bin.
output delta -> 4.67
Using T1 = 49.2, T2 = 58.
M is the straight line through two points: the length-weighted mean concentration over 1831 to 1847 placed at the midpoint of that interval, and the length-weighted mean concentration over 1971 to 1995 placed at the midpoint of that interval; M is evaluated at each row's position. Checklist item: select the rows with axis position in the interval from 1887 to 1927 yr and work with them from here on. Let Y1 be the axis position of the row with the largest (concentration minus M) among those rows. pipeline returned 1921 yr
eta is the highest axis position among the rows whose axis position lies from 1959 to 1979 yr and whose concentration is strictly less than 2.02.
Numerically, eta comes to 1973 yr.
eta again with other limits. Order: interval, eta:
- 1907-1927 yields 1925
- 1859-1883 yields 1881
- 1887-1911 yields 1909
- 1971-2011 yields 1973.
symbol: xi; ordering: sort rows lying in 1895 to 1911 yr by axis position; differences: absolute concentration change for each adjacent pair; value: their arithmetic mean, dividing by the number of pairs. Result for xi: 0.037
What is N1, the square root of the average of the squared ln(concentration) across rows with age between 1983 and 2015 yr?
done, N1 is 0.89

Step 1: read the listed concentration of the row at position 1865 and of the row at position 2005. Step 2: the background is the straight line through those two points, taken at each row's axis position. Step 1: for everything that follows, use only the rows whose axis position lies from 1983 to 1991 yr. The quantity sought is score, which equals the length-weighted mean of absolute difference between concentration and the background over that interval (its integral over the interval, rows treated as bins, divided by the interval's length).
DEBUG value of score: 0.40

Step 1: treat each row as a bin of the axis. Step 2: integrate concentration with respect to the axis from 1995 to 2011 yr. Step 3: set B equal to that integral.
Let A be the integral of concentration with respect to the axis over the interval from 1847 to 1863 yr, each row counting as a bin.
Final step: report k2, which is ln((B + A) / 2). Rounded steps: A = 28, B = 40.5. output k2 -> 3.53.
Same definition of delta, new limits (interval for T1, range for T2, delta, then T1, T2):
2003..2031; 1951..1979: 4.93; 80.6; 57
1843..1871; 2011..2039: 4.88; 49.4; 82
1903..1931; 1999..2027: 4.88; 52.8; 79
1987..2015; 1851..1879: 4.77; 69.2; 49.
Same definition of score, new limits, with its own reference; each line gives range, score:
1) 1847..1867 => 0.06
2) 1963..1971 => 0.38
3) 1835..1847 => 0.28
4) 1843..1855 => 0.15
